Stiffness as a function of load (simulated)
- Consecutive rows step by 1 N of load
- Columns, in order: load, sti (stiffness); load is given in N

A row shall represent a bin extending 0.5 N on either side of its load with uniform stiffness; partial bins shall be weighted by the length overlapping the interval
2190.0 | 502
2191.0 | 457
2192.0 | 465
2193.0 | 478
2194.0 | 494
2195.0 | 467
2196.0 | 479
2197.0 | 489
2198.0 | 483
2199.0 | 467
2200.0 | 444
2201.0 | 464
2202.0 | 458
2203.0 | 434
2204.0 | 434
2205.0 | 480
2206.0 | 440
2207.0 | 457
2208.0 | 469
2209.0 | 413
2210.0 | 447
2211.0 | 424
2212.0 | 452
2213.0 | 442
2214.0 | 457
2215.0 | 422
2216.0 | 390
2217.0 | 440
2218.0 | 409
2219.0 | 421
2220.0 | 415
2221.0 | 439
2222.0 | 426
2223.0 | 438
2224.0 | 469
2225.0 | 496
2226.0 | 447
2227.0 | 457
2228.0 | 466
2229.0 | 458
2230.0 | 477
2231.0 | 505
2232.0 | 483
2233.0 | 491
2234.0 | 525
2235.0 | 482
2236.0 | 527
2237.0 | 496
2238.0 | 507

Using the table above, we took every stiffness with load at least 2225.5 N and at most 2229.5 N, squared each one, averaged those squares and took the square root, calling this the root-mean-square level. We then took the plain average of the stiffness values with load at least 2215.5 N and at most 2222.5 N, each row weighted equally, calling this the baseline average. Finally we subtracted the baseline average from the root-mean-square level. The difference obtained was 37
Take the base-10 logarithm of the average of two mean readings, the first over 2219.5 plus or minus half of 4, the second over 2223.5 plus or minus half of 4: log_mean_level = 2.64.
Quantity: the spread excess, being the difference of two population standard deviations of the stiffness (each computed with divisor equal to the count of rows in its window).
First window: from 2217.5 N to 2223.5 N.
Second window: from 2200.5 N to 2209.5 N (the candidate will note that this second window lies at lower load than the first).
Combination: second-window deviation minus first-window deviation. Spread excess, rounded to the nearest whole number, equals 9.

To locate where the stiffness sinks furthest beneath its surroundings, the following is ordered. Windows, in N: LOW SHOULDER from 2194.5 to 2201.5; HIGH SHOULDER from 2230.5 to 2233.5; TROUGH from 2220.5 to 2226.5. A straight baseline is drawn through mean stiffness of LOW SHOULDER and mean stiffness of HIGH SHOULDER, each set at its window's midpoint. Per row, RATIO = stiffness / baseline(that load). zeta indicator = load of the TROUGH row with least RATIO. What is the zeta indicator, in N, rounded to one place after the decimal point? 2222.0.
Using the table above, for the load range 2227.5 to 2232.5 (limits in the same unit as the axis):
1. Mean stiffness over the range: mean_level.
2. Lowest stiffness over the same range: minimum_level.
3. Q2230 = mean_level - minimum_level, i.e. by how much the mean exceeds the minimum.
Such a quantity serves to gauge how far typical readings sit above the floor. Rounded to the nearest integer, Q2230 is 20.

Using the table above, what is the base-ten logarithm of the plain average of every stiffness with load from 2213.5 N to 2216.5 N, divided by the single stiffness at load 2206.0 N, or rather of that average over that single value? -0.017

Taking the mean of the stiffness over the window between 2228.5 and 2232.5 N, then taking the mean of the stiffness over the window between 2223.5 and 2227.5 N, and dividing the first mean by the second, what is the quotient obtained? 1.03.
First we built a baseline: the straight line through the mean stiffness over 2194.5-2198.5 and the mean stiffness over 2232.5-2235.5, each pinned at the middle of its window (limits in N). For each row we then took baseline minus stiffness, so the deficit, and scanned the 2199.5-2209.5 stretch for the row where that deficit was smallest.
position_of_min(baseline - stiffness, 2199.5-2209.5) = 2205.0 N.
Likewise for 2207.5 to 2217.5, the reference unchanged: 2208.0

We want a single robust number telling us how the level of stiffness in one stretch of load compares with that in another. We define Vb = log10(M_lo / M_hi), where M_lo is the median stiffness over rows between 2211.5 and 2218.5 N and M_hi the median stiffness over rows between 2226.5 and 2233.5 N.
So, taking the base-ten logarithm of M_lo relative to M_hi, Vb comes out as -0.04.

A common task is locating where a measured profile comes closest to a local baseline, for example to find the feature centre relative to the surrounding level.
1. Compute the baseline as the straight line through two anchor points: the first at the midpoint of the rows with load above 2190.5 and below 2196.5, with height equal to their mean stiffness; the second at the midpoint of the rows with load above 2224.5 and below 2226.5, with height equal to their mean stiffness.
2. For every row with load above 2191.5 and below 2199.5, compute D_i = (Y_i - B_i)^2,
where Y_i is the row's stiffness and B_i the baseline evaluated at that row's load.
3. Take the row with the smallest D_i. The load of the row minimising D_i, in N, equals 2193.0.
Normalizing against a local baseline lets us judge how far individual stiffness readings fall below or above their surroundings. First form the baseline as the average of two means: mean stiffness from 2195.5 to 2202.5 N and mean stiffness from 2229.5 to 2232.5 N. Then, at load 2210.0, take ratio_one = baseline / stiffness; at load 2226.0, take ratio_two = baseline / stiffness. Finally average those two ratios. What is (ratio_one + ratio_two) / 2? 1.07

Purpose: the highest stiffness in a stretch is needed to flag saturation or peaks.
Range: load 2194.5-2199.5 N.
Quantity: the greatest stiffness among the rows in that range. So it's 489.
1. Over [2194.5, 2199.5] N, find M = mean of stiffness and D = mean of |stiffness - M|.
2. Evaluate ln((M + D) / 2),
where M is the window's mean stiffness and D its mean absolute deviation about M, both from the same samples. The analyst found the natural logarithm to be 5.49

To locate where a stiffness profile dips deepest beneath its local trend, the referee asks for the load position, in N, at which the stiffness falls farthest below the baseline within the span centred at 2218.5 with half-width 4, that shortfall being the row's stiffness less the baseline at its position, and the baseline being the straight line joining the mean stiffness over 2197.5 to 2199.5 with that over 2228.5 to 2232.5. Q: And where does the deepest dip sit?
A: 2216.0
